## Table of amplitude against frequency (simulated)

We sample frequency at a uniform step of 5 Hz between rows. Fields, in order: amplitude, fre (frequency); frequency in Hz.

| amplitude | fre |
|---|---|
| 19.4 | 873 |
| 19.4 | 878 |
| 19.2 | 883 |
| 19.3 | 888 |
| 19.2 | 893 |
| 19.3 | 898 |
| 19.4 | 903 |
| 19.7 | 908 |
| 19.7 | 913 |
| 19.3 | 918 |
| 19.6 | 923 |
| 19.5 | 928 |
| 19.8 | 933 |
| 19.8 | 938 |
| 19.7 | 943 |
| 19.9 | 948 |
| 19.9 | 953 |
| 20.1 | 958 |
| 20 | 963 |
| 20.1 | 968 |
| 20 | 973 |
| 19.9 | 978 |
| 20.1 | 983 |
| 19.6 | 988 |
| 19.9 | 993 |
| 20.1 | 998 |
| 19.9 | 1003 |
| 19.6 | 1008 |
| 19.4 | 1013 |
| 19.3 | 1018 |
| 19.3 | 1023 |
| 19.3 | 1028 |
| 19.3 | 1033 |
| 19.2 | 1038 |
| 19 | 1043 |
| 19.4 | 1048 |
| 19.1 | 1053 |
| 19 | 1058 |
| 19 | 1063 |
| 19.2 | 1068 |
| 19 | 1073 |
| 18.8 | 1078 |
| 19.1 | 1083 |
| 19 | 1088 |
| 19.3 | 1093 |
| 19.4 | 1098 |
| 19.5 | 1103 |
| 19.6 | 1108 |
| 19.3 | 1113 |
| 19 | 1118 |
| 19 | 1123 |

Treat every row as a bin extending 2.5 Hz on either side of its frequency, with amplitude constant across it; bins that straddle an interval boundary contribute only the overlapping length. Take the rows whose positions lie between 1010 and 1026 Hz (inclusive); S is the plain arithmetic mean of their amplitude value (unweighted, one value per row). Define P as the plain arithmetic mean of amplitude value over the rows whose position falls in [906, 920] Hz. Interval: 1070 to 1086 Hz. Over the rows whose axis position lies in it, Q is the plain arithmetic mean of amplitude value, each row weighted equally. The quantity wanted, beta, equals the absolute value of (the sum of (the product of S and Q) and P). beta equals 386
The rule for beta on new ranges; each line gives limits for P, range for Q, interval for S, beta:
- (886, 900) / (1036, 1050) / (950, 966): 403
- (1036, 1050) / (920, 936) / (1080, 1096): 395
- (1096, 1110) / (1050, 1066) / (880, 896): 386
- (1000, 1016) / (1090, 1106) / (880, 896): 393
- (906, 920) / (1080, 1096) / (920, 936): 395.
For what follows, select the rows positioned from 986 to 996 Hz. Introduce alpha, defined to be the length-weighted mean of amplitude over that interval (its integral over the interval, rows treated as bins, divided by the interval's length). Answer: 19.8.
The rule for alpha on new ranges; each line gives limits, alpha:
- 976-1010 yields 19.9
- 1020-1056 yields 19.2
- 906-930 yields 19.6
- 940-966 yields 19.9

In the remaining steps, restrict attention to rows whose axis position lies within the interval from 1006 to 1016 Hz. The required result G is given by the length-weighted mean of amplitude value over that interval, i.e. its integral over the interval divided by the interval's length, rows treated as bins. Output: 19.5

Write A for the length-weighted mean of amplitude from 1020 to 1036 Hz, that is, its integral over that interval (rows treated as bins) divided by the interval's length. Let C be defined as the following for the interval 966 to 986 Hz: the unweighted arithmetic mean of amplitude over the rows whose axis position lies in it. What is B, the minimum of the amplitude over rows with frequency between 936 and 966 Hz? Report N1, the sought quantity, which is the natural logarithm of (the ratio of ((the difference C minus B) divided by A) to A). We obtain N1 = -7.0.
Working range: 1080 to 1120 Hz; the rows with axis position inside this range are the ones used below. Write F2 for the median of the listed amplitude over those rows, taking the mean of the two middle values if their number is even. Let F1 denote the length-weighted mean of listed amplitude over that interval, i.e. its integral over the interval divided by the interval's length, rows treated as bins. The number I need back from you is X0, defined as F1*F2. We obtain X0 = 372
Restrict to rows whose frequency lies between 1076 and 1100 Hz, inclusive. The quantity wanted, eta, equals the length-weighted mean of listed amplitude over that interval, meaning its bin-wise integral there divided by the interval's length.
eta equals 19.1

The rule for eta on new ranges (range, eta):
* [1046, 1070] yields 19.1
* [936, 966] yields 19.9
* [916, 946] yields 19.6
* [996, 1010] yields 19.9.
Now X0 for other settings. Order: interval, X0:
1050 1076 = 362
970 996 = 396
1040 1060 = 364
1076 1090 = 360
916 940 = 384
